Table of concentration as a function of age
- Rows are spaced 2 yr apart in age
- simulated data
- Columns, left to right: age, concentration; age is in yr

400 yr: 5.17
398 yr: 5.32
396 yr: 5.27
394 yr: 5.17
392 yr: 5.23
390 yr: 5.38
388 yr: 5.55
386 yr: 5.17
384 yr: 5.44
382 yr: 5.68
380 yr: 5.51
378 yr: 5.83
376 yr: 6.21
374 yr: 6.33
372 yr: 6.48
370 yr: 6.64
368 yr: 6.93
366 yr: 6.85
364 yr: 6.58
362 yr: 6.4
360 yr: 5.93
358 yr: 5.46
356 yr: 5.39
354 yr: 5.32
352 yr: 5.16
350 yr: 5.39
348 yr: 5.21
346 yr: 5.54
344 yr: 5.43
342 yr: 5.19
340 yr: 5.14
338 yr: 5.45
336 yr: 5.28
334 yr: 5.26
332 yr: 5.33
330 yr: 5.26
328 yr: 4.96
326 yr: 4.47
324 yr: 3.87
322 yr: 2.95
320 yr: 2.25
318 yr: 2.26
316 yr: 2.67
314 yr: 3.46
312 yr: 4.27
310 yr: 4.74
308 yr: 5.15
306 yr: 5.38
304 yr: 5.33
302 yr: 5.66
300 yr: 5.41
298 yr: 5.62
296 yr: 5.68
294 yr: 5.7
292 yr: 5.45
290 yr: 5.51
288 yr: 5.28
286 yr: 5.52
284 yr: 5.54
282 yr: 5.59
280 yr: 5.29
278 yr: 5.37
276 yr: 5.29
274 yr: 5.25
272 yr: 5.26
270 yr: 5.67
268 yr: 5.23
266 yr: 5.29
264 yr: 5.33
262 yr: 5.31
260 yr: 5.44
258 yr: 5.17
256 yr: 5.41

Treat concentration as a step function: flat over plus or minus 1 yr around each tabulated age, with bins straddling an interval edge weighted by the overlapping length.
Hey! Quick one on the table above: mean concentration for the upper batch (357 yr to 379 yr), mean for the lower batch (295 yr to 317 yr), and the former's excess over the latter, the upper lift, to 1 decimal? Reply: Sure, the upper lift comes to 1.5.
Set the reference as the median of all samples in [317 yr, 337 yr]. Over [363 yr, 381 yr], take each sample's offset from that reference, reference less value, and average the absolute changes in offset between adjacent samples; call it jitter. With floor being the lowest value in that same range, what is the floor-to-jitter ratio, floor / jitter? 25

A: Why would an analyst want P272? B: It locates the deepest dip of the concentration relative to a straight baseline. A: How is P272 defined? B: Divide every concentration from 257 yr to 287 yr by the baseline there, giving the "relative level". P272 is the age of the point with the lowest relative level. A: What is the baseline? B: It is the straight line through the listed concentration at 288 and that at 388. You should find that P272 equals 258 yr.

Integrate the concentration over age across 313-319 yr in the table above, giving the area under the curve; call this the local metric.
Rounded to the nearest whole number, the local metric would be 17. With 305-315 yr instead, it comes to 46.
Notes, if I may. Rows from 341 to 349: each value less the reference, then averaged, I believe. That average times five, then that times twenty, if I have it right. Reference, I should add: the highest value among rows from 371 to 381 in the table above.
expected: -114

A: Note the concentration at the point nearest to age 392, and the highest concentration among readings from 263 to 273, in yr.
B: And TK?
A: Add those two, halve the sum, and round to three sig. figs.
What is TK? 5.45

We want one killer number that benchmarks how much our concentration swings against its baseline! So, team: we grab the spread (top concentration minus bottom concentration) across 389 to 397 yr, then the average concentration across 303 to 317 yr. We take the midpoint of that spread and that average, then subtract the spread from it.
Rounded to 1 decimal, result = 2.1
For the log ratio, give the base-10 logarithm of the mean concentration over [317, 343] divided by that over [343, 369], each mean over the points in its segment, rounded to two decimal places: -0.12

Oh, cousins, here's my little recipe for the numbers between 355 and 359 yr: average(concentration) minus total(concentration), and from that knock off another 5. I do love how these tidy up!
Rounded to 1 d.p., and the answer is -10.4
